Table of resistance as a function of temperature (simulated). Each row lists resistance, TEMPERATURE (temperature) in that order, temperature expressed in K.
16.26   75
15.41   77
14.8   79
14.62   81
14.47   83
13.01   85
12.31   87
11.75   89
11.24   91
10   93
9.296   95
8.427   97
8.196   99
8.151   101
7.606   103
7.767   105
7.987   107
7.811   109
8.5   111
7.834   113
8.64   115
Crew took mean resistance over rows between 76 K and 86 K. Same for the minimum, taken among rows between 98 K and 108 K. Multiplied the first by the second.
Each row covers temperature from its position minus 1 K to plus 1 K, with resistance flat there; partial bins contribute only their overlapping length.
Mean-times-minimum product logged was 110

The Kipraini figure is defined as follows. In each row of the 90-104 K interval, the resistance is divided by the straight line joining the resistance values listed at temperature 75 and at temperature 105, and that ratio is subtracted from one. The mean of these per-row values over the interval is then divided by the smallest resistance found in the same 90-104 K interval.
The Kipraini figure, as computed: 0.014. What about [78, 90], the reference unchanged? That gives 0.001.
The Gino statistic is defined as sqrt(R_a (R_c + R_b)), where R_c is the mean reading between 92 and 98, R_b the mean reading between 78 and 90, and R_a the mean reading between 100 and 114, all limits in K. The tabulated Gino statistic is 13.4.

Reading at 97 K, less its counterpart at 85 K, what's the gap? -4.6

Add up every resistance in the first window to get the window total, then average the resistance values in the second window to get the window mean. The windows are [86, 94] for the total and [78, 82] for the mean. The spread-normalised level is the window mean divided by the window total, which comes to 0.32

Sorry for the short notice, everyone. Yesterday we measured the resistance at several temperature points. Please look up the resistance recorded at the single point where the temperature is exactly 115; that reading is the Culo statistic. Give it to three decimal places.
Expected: 8.640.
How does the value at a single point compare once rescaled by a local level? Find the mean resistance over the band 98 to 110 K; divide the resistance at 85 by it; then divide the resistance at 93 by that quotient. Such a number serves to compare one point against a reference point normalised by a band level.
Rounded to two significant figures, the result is 6.1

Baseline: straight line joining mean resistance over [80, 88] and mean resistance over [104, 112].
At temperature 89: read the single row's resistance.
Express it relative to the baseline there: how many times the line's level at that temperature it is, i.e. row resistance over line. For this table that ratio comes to 0.945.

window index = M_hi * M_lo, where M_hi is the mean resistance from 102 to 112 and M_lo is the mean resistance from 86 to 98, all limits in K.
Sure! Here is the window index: 83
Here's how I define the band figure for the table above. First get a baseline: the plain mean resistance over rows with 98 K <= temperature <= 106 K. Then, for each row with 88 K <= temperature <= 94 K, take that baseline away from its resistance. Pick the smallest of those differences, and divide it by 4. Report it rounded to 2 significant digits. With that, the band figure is 0.52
